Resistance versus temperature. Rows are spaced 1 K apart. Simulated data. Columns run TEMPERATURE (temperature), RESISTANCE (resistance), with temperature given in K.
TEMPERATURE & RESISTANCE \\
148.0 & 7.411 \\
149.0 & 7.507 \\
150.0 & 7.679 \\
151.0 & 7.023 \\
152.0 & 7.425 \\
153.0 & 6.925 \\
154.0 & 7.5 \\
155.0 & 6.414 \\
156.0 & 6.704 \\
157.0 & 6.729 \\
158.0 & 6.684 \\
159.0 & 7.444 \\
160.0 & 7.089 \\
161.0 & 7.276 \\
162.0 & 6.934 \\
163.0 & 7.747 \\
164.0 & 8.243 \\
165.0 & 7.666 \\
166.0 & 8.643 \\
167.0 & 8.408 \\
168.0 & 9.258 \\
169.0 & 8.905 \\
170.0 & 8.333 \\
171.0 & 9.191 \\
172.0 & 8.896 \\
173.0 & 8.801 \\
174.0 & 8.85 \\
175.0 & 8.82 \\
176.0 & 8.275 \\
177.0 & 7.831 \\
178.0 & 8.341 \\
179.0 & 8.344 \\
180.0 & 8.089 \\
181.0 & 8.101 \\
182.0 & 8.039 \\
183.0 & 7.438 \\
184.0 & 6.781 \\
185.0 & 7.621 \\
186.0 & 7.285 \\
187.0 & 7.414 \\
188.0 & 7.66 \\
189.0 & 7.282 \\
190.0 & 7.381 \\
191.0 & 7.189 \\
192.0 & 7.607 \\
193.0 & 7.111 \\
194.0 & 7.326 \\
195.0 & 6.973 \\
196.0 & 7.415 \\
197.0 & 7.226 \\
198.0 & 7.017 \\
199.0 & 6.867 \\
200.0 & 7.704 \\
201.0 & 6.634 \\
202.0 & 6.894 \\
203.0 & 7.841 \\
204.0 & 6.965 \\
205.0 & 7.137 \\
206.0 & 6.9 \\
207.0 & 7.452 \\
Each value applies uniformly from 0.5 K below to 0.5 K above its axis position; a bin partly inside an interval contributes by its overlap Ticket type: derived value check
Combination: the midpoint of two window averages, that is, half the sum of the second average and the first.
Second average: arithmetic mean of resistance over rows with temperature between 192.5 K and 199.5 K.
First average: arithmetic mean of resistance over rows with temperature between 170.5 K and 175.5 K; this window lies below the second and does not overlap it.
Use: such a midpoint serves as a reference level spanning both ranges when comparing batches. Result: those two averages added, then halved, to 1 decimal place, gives 8.0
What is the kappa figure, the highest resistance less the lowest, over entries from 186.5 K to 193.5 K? 0.55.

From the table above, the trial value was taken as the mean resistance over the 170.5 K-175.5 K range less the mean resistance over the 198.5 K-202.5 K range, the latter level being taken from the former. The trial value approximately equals 1.9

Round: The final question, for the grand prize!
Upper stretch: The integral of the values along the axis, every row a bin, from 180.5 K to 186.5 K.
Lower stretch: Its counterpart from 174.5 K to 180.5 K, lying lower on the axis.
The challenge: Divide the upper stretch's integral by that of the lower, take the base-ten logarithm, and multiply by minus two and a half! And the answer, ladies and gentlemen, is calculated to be 0.10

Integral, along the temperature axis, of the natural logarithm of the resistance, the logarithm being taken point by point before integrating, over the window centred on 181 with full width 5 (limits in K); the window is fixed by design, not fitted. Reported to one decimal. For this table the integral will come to 10.4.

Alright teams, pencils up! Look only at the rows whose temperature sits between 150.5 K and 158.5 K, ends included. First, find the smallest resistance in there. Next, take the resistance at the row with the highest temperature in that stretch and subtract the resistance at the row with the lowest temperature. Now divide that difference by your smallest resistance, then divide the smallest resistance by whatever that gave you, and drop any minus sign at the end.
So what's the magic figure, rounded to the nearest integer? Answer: 121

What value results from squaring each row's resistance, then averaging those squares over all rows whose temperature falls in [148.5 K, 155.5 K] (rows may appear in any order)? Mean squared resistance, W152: 52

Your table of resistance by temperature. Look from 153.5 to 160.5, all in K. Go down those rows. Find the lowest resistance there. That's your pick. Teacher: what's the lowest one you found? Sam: 6.414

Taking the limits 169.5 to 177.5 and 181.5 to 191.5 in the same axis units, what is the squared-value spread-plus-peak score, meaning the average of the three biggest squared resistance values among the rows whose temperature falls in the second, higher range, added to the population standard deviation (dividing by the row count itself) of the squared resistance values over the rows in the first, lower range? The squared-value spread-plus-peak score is 67.4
